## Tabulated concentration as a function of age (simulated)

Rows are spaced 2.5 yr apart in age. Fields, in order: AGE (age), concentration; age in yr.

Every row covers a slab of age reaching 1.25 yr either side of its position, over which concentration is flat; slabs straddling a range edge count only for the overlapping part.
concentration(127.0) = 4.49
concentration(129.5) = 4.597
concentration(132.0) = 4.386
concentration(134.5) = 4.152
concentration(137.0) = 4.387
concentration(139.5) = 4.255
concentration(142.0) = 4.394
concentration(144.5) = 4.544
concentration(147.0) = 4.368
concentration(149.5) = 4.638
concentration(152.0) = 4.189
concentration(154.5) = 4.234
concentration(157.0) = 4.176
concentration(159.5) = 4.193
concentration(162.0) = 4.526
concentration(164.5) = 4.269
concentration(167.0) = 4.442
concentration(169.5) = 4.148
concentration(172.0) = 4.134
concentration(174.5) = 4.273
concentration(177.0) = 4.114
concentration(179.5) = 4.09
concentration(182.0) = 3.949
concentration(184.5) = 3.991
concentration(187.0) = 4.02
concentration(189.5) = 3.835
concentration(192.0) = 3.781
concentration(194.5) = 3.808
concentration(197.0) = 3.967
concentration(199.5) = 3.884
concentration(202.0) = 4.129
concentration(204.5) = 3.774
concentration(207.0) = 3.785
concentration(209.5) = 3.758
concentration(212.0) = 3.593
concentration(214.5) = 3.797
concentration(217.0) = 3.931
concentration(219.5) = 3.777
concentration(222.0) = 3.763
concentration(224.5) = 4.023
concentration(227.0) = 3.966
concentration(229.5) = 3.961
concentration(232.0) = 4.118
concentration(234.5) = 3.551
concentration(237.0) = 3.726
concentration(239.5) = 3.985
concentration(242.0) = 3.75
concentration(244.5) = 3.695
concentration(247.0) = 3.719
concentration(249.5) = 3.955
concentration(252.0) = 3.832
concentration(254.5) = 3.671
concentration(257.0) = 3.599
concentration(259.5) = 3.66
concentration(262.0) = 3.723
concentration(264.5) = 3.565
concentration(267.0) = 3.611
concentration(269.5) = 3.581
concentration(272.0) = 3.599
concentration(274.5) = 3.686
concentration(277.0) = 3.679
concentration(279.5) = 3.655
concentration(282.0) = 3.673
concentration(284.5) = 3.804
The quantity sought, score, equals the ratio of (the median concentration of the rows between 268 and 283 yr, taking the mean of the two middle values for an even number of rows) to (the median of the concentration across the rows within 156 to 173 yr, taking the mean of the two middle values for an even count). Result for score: 0.87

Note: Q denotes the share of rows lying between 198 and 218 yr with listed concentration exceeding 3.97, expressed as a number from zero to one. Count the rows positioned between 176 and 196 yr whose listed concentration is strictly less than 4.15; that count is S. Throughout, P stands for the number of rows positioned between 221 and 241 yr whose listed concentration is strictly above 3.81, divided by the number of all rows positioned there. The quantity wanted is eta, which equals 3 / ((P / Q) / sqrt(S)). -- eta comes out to 1.7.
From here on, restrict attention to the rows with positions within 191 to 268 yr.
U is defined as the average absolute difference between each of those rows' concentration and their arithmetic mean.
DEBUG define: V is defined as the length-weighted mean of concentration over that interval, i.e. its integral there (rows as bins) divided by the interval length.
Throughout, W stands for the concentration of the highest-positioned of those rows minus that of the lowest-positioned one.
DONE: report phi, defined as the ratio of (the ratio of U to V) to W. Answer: -0.19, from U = 0.125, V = 3.80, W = -0.17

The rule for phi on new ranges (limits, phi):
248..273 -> -0.07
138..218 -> -0.16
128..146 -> -0.46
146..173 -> -0.14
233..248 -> 0.14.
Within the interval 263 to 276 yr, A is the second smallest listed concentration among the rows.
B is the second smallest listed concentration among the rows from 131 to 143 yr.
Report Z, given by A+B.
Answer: 7.84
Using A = 3.581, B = 4.255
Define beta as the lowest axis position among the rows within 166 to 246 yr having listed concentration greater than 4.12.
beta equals 167.0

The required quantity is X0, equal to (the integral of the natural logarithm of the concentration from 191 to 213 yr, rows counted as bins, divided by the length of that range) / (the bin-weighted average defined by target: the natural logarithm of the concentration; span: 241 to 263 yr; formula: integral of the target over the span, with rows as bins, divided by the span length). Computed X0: 1.02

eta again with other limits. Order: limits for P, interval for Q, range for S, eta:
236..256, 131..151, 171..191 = 21.2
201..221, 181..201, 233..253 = 8.5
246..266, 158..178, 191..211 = 33.9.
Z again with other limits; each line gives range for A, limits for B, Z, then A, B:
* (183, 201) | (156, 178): 7.94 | 3.808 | 4.134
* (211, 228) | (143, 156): 8.00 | 3.763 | 4.234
